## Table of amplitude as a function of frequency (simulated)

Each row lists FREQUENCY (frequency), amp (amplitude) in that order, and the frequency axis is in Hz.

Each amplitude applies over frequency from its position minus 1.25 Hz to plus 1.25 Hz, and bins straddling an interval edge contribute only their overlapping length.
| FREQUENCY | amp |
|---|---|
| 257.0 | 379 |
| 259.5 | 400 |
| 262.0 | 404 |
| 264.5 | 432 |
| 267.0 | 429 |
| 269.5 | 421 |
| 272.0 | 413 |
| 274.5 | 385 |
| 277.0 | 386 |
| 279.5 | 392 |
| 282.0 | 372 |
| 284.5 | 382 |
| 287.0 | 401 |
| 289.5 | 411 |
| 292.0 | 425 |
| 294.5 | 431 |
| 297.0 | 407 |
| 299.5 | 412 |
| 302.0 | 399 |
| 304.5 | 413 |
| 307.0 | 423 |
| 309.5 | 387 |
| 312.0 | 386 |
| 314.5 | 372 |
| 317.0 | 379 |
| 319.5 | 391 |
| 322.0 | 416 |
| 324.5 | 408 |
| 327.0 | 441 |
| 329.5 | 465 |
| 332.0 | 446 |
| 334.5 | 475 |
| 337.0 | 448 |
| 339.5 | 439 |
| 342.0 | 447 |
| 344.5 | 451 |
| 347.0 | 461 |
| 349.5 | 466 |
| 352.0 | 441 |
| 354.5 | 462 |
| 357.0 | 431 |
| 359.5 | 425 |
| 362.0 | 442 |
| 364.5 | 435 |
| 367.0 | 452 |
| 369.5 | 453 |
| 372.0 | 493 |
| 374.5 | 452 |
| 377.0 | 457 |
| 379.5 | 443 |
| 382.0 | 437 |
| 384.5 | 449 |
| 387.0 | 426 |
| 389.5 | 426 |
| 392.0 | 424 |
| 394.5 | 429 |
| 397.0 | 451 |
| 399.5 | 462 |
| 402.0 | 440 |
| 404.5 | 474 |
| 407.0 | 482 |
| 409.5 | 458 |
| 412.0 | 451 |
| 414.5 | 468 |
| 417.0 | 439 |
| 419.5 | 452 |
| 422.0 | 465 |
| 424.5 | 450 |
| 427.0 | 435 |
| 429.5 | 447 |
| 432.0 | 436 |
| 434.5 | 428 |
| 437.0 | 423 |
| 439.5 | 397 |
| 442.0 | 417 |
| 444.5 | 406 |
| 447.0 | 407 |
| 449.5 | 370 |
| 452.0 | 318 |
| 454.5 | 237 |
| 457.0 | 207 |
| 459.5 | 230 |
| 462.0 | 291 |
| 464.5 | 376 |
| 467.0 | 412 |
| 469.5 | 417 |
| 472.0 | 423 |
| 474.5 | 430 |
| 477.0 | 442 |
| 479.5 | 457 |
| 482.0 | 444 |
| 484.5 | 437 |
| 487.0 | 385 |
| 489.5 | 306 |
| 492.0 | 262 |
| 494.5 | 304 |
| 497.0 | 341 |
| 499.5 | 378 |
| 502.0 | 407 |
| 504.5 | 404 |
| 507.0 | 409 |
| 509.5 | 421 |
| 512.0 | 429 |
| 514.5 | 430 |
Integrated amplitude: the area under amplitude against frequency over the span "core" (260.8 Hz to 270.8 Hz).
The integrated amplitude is 4215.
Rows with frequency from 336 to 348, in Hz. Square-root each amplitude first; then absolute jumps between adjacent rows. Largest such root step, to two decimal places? 0.23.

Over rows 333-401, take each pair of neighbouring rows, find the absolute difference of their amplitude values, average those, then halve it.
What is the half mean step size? 7.1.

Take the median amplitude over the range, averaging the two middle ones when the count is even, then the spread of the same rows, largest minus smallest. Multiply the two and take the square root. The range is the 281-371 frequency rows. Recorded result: 210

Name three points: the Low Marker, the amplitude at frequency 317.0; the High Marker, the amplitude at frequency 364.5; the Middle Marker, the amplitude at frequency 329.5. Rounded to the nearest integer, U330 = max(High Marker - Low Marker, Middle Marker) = 465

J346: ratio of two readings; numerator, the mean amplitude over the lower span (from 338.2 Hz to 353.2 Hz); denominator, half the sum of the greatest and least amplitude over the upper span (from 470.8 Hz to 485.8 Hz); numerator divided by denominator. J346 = 1.02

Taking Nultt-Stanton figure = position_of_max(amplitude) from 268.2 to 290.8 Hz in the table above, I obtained 269.5 Hz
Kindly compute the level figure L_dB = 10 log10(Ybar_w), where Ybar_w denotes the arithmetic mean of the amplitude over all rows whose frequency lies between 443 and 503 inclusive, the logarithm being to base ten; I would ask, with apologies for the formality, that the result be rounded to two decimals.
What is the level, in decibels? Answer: 25.59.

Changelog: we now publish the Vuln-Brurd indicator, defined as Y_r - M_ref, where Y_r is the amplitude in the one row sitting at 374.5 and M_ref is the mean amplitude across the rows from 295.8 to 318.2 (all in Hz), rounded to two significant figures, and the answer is 54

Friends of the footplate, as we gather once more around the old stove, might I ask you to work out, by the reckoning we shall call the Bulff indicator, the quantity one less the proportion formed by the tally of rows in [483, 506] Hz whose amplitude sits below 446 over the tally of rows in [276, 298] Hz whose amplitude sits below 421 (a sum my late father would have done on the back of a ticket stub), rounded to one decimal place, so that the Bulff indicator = -0.3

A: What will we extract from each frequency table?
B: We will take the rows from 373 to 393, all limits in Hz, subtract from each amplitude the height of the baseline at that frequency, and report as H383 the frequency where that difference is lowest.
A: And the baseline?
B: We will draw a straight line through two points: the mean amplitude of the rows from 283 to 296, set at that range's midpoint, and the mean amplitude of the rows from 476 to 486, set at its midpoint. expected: 392.0 Hz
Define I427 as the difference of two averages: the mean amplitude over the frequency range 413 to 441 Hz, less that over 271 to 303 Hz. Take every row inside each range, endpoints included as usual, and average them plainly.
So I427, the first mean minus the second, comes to 39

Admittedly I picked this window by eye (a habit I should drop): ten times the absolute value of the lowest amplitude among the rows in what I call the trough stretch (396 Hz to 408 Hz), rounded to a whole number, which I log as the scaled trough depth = 4400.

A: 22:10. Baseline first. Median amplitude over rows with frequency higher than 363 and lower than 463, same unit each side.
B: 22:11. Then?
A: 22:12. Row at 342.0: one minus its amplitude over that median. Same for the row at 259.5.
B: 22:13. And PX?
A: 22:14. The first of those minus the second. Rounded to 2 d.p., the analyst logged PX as -0.11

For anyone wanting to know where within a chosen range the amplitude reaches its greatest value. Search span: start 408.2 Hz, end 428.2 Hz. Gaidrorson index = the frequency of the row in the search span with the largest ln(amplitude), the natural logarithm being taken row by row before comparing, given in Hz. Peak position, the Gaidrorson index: 414.5 Hz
